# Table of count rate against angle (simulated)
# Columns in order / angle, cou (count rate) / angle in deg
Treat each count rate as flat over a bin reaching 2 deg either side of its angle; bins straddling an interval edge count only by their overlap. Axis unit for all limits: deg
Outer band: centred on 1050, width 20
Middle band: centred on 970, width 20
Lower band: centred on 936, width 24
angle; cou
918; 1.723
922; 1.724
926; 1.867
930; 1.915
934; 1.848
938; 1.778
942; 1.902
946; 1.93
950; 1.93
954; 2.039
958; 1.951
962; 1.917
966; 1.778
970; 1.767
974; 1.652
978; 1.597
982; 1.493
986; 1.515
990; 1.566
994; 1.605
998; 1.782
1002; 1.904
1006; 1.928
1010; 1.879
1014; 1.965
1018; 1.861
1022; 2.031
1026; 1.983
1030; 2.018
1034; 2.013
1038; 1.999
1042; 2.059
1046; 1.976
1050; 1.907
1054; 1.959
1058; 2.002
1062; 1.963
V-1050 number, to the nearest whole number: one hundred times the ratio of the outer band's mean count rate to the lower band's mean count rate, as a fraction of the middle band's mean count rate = 61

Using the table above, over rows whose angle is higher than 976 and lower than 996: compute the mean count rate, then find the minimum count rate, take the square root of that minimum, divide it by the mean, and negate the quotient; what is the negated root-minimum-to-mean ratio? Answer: -0.786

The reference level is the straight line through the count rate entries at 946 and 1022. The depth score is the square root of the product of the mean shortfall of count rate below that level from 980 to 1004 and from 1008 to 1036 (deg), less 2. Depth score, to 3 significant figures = -1.85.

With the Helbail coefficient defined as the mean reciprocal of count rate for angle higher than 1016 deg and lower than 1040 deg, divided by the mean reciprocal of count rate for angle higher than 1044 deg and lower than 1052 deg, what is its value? 0.98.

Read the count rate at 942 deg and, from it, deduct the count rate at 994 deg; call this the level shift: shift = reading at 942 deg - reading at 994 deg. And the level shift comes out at 0.30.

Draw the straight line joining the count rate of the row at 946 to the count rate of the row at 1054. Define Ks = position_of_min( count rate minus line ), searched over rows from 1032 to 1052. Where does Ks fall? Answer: 1050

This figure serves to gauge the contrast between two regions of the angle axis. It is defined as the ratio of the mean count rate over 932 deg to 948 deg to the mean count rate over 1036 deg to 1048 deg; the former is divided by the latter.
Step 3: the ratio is 0.93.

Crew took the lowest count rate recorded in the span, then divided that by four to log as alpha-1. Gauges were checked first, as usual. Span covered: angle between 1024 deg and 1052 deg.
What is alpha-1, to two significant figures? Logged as 0.48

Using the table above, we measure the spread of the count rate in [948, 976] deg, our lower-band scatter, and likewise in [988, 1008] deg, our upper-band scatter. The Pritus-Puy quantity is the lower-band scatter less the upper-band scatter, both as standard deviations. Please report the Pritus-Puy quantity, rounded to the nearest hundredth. -0.03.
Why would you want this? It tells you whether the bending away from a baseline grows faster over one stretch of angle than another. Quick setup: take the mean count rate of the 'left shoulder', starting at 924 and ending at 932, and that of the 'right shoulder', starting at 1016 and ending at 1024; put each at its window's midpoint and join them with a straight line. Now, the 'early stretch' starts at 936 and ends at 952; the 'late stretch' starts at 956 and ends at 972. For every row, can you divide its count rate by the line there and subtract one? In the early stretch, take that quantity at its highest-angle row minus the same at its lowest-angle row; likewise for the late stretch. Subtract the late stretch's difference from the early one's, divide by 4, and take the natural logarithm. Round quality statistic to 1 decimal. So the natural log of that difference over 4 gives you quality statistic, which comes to -3.1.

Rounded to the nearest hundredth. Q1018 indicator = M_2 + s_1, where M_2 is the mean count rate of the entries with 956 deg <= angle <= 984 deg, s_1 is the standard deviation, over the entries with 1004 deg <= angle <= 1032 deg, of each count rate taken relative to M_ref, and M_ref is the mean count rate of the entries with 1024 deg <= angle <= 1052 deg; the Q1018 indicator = 1.80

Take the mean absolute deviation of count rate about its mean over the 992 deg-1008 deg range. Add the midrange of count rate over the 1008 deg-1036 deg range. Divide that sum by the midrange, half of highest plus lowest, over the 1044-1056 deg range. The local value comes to 1.06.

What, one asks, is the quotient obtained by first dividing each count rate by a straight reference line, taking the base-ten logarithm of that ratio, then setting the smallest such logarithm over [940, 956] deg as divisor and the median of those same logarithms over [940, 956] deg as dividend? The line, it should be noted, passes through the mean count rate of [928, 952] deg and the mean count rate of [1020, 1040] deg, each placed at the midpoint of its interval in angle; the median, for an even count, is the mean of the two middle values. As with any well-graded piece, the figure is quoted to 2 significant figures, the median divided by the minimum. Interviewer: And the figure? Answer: 2.3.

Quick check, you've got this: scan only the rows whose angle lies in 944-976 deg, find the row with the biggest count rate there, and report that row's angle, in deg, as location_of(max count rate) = 954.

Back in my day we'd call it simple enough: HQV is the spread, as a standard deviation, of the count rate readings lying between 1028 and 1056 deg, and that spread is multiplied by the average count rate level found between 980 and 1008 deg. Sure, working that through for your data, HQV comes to 0.08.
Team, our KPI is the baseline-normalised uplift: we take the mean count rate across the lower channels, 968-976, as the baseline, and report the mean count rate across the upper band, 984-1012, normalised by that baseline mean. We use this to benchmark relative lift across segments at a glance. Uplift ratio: 1.02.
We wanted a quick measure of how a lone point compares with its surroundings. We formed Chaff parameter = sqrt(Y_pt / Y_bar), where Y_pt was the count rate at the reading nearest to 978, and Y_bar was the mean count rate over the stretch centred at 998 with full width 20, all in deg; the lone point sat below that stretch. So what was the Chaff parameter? 0.953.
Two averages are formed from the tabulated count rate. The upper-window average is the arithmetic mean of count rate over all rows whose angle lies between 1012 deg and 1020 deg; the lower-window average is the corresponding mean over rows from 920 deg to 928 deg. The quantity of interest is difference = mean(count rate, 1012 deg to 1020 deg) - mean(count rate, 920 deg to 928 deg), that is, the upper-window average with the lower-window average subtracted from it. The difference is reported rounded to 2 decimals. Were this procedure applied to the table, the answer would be 0.12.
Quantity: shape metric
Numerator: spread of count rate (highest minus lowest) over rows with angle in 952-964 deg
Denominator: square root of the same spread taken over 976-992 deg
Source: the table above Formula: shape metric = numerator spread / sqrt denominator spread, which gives 0.4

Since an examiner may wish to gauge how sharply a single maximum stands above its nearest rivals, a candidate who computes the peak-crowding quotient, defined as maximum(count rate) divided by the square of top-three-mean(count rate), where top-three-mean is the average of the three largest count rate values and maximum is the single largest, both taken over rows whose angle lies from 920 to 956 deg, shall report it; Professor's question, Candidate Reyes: 0.527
